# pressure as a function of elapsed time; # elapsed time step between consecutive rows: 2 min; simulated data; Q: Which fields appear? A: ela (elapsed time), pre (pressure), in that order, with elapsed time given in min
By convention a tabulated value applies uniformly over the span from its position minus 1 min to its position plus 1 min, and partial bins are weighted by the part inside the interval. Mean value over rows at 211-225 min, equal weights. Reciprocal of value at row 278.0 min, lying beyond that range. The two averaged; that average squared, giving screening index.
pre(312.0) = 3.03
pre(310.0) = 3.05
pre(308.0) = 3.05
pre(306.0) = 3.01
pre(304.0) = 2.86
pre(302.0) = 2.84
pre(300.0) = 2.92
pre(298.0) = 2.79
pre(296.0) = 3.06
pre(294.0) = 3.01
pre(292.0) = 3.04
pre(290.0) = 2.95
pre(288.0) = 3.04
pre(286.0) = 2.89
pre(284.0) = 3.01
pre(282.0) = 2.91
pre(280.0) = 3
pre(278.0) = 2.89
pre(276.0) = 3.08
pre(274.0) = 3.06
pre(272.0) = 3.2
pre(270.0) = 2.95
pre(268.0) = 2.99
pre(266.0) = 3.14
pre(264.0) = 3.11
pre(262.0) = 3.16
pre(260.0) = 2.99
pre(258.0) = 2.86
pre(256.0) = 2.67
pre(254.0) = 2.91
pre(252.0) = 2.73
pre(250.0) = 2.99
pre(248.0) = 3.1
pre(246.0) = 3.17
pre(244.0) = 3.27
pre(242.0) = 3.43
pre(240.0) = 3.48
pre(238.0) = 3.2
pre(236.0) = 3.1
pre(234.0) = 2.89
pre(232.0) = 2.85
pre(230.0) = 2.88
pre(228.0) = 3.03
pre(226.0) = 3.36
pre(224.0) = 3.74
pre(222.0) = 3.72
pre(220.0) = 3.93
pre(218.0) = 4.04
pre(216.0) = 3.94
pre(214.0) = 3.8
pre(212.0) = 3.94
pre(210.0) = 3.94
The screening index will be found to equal 4.4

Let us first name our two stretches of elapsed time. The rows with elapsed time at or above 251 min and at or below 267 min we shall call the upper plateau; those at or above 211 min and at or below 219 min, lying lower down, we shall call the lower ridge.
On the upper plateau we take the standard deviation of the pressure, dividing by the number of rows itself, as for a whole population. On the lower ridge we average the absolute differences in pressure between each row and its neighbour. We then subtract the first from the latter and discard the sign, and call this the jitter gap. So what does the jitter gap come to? 0.05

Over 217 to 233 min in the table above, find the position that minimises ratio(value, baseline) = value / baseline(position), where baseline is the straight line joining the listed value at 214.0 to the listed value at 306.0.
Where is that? 232.0 min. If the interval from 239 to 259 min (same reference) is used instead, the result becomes 256.0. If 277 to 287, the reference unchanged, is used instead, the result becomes 278.0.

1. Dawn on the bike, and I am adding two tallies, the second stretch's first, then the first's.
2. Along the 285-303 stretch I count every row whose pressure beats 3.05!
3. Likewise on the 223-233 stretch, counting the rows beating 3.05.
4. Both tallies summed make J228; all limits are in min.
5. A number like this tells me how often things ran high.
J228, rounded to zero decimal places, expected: 3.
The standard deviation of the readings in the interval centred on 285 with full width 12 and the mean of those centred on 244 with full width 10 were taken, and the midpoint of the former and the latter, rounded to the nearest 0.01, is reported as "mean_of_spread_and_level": 1.67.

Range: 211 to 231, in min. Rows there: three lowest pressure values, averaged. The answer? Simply 3.09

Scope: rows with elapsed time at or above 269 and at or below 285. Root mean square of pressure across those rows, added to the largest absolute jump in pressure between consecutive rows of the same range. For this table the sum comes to 3.26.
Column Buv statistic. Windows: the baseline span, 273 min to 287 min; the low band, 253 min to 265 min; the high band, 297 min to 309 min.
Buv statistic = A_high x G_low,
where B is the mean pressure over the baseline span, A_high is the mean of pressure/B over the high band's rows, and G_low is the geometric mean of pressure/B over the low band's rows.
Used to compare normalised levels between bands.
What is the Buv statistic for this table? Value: 0.97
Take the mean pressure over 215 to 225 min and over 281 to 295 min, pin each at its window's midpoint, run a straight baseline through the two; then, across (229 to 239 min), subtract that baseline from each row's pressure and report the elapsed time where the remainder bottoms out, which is 232.0 min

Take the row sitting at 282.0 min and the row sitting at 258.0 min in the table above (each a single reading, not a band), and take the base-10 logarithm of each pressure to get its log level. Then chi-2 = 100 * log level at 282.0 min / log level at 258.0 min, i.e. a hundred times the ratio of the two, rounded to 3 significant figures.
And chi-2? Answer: 102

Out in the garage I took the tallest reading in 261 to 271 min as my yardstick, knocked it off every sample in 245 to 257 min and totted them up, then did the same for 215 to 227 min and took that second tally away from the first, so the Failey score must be -5.16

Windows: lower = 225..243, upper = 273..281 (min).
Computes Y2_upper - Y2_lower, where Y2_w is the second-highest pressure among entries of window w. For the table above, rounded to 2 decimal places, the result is -0.37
